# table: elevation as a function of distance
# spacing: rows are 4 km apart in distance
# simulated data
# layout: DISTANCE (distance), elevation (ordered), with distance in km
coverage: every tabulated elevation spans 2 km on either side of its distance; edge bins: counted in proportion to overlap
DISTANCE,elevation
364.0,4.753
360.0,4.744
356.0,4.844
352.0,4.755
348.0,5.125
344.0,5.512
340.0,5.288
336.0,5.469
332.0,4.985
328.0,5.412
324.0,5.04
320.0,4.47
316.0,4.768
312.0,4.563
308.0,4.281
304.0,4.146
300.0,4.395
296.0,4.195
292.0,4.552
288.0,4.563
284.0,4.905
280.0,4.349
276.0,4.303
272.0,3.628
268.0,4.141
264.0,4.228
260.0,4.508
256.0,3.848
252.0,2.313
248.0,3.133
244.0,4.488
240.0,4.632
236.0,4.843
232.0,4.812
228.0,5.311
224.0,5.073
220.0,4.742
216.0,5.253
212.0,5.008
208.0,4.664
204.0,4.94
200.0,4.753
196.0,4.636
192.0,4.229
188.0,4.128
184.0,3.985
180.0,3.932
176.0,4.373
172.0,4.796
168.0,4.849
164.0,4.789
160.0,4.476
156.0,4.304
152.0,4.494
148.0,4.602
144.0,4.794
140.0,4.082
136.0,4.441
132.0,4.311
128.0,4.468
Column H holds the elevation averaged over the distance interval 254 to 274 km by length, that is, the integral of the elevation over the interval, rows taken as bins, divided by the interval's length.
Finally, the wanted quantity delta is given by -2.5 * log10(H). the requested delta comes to -1.52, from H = 4.07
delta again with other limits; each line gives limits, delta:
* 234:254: -1.47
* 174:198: -1.56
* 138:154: -1.63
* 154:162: -1.61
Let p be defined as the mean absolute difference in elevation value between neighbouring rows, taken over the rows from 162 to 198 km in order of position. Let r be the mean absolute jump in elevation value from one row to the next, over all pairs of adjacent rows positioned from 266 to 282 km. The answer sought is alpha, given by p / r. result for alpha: 0.51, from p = 0.21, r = 0.41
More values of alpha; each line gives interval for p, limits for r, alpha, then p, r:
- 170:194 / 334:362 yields 1.03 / 0.23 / 0.23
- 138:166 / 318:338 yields 0.61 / 0.28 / 0.46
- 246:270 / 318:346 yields 1.80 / 0.68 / 0.38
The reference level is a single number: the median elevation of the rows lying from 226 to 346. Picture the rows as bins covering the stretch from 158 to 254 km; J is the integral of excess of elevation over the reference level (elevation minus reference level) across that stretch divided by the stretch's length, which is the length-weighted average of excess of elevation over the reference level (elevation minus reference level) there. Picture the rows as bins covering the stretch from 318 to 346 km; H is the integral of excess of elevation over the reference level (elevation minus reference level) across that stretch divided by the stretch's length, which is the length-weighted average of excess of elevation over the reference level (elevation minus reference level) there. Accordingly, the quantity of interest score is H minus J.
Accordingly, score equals 0.7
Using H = 0.64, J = -0.02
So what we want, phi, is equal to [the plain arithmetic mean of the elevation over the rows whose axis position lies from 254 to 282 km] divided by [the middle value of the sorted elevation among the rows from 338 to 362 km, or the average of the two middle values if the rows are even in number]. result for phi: 0.8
